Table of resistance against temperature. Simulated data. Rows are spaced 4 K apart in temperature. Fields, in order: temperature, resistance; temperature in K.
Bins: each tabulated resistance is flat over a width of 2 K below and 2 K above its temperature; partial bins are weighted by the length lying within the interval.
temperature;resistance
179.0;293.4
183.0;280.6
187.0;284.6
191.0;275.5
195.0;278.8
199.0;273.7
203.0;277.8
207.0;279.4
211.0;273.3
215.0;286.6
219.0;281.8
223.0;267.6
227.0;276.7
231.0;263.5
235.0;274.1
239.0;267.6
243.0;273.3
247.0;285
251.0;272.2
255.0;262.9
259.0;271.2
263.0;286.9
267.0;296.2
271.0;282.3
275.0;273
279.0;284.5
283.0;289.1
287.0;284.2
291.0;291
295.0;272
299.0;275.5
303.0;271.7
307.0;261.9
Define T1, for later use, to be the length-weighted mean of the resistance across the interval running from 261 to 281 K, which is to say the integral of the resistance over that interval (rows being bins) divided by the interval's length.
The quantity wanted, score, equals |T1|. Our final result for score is 285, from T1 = 285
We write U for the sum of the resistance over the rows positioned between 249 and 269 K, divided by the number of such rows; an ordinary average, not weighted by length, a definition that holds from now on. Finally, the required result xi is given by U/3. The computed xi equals 93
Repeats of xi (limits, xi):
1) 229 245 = 90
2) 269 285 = 94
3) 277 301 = 94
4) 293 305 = 91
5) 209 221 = 94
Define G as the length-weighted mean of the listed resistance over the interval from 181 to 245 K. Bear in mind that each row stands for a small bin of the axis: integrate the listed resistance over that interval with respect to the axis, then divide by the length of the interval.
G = 276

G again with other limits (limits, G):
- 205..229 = 278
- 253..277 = 279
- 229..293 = 279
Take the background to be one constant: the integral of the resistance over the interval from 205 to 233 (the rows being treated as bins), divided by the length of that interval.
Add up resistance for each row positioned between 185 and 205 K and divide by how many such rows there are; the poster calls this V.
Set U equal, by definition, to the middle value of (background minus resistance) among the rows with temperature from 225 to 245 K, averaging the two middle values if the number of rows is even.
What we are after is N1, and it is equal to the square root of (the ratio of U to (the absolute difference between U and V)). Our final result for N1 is 0.090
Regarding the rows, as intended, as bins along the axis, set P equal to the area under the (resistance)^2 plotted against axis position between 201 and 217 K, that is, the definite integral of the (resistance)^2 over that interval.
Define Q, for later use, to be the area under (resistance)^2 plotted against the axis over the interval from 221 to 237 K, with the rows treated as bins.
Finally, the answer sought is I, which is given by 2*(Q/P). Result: 1.88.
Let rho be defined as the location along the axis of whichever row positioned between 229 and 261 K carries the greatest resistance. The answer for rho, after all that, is 247.0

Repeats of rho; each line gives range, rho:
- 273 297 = 291.0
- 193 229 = 215.0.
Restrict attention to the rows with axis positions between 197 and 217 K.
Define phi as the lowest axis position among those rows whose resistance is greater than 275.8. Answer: 203.0 K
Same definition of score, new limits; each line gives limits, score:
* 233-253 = 274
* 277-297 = 284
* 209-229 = 277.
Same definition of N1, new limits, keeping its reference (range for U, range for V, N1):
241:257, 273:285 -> 0.100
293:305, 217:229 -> 0.114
